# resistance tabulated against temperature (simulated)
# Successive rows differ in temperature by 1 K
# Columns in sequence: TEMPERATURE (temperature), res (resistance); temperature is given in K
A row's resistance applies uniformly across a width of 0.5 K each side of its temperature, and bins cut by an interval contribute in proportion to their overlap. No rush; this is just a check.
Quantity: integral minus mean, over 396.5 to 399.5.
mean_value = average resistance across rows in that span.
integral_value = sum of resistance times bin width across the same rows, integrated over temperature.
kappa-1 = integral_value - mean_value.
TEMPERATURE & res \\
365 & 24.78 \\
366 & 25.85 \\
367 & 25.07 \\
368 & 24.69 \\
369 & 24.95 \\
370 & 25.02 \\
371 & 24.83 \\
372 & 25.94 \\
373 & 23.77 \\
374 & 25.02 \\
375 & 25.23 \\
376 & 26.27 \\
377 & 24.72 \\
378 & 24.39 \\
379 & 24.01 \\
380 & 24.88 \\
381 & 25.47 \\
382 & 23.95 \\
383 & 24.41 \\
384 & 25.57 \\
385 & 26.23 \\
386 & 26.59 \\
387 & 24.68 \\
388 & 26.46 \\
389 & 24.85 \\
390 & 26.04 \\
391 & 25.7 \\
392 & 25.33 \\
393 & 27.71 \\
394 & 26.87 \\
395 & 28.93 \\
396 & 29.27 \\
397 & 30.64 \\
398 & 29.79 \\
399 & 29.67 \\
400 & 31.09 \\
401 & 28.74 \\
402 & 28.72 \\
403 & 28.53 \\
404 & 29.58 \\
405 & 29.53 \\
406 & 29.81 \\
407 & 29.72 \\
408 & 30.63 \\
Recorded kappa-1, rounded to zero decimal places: 60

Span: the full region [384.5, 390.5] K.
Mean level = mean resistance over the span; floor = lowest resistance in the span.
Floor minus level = -1.13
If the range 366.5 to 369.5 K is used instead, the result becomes -0.21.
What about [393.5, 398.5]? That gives -2.23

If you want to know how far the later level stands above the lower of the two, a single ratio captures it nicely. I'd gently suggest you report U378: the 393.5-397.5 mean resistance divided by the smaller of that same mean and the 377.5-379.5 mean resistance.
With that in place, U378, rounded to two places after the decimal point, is 1.20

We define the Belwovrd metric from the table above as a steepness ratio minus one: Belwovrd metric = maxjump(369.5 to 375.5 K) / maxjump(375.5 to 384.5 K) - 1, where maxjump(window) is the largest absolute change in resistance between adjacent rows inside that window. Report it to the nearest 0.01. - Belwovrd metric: 0.40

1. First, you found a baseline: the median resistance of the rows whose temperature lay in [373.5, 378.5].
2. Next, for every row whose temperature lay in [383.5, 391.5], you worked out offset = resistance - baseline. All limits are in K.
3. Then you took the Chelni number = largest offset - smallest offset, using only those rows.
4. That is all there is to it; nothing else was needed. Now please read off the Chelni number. 1.9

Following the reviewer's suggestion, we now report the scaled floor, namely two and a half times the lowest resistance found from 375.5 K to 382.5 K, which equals 59.9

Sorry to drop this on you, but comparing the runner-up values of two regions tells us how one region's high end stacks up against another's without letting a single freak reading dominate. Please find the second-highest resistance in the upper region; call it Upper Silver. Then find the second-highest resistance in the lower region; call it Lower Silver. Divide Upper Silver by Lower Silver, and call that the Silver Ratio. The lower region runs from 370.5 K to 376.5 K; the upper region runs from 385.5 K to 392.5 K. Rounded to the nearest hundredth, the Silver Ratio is 1.02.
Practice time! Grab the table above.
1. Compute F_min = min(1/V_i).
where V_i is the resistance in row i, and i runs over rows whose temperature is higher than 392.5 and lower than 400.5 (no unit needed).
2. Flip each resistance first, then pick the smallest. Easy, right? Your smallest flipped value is 0.0322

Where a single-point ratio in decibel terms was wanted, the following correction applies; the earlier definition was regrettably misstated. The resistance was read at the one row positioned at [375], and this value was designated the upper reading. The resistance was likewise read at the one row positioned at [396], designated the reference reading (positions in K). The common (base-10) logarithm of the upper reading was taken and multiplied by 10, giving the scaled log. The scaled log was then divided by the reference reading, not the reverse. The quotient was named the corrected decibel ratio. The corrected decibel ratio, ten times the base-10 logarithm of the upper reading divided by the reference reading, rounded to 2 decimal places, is 0.48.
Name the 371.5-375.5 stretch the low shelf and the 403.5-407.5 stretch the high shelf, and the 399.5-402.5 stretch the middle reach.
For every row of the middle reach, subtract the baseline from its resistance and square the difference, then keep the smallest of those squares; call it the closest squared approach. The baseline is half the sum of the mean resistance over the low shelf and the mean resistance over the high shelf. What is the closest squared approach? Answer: 1.9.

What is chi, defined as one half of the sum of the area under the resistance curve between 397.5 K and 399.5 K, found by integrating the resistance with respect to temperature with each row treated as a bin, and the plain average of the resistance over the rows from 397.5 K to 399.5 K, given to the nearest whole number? 45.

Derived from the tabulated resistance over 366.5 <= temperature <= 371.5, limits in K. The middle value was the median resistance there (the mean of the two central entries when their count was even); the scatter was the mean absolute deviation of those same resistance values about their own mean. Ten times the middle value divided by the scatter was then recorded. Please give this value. 2052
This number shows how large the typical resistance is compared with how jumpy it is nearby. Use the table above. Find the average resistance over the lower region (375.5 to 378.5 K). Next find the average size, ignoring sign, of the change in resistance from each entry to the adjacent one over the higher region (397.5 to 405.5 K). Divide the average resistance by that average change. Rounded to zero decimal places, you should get 34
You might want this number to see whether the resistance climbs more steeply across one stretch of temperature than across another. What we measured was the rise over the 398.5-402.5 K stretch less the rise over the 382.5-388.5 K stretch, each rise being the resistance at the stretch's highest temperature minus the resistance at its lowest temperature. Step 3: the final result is -3.0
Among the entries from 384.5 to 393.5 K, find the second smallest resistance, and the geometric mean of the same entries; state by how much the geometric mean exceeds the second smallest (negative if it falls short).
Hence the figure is 1.1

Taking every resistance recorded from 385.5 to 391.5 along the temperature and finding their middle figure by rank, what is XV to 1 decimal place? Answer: 25.9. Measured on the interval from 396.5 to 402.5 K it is 29.7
